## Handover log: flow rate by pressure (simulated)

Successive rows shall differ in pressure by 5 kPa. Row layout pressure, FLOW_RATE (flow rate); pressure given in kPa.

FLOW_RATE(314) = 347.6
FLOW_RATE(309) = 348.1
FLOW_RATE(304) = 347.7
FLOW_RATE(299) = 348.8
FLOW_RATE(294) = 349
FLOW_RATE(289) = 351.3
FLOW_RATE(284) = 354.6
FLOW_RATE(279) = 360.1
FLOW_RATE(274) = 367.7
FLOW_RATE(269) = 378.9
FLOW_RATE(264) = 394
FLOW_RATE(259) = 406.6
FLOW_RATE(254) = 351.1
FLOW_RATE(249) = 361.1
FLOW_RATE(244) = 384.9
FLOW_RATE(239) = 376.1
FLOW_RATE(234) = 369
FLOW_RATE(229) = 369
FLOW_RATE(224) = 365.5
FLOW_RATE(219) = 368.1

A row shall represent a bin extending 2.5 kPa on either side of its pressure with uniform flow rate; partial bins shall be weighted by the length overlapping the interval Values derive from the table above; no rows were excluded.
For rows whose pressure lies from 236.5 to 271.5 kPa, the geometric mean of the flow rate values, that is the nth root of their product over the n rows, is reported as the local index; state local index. 379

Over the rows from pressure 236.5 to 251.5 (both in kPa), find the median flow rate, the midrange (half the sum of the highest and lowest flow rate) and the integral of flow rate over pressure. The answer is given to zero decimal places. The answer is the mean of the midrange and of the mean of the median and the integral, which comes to 1683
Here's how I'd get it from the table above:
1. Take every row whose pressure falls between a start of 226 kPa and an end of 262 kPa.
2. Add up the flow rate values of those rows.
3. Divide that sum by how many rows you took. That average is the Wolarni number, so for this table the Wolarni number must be 374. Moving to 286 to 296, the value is 350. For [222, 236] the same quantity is 368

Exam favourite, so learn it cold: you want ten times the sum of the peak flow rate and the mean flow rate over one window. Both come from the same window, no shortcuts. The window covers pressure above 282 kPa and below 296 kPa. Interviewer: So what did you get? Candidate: 7062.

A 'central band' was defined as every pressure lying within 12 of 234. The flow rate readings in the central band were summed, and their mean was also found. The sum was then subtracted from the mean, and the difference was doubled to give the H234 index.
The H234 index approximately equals -2983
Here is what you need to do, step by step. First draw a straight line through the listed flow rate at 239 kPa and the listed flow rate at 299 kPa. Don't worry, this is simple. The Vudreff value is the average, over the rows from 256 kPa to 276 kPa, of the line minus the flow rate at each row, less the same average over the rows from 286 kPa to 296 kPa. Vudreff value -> -25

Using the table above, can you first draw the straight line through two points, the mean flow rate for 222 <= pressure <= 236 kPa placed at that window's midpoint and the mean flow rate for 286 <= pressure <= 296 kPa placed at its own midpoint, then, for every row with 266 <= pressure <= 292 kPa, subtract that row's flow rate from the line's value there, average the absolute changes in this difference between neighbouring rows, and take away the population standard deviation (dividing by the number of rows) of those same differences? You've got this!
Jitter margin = -2.5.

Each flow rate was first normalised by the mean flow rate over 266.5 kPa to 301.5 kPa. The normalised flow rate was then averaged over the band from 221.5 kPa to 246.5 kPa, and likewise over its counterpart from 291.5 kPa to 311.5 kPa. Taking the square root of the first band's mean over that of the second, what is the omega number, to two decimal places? 1.03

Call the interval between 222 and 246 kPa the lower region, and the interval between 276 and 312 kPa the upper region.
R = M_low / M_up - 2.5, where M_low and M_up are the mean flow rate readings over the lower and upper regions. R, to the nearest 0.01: -1.44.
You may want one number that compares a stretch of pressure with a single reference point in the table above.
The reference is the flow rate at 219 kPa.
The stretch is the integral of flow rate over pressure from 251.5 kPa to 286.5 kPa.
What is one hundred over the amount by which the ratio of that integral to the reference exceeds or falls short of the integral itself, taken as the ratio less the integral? -0.0077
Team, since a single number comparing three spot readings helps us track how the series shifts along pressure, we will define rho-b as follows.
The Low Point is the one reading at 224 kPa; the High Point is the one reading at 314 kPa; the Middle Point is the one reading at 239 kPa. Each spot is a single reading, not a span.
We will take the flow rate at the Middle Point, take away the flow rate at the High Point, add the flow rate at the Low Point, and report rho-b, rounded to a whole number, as 394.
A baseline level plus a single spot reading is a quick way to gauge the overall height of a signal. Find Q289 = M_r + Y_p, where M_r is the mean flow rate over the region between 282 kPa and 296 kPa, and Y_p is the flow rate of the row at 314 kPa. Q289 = 699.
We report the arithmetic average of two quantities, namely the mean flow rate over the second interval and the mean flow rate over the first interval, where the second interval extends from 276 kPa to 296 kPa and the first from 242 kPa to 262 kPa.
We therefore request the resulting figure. 365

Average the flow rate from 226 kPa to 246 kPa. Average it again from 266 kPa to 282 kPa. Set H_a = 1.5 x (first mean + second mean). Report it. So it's 1115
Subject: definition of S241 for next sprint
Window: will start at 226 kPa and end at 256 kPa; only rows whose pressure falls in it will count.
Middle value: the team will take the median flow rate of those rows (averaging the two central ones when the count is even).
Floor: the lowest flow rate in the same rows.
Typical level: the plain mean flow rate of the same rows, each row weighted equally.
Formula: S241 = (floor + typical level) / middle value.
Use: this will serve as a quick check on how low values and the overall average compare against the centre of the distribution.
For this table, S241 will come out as 1.95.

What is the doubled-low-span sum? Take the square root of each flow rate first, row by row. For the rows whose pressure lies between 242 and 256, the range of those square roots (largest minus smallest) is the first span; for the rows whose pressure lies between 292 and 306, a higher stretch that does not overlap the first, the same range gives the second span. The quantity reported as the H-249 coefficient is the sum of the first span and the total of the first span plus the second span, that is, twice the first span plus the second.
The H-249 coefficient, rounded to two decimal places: 1.80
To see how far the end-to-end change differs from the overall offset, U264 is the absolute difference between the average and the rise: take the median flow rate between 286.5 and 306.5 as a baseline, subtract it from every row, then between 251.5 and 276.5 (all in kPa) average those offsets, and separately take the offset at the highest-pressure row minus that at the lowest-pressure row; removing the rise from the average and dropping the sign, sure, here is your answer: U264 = 14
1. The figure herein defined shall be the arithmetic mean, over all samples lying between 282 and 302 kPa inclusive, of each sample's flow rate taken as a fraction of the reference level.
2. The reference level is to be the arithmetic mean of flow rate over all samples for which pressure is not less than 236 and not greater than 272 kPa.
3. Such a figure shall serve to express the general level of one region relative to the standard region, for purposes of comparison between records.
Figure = 0.93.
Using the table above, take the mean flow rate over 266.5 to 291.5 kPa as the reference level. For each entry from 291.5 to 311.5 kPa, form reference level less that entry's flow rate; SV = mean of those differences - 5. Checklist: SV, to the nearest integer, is 9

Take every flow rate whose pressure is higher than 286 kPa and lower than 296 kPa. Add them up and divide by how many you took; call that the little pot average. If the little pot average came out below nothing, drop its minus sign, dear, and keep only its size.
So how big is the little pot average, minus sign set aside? 350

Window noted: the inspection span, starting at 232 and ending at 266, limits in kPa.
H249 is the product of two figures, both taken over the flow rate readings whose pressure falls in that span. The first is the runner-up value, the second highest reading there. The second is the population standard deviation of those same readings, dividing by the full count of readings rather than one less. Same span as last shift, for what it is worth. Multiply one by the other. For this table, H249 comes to 7007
